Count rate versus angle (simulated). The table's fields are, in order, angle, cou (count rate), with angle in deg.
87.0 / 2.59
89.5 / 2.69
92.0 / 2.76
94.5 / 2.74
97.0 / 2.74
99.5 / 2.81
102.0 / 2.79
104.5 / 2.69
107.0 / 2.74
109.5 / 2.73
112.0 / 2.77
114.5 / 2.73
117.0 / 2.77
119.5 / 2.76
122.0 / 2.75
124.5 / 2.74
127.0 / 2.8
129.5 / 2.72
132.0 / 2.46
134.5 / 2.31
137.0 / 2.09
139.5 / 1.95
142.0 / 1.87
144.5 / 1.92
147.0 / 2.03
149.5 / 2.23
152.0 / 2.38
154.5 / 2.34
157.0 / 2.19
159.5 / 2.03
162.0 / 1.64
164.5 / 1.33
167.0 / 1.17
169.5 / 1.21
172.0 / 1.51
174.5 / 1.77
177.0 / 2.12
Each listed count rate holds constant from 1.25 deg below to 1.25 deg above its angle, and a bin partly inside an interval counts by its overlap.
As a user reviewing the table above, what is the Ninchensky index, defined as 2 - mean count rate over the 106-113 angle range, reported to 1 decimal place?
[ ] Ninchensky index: -0.7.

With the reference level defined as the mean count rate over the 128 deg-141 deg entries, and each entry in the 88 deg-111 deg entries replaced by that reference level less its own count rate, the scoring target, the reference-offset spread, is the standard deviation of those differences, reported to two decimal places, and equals 0.04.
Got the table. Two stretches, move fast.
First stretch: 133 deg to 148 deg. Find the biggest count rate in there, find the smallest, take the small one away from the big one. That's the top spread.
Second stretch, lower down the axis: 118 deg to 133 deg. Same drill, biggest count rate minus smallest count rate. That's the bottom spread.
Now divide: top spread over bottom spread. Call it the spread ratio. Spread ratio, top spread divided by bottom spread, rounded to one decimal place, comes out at 1.3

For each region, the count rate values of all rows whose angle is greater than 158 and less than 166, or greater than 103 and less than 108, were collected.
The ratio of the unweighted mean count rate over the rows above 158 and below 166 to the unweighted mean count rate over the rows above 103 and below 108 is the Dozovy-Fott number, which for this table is 0.61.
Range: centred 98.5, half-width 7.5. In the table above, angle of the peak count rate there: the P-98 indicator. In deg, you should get 99.5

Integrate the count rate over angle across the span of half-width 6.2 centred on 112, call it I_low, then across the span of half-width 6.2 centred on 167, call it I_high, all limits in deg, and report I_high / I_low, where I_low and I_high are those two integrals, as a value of 0.5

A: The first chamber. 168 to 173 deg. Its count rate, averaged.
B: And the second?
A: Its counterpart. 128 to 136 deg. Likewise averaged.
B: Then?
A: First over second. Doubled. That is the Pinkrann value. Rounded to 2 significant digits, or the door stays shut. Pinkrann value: 1.1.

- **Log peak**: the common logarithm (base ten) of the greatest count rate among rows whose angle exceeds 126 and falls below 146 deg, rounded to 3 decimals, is 0.447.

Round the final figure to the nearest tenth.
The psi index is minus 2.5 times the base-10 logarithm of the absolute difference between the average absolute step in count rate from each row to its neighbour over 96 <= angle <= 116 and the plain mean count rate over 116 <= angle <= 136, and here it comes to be -1.0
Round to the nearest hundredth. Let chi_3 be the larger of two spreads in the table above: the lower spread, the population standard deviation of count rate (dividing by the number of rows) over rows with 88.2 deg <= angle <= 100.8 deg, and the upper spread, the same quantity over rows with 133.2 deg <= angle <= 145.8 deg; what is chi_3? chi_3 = 0.16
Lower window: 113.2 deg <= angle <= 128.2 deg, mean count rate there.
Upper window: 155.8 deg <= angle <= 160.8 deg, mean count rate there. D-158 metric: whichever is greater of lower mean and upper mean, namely 2.76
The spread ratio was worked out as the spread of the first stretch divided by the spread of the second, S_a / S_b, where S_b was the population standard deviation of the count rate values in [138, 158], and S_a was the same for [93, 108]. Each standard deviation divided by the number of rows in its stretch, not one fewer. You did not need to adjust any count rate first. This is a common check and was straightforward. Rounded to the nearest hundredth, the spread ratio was 0.21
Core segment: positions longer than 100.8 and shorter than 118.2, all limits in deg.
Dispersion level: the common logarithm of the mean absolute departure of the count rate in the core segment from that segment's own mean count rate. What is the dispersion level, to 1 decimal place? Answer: -1.6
